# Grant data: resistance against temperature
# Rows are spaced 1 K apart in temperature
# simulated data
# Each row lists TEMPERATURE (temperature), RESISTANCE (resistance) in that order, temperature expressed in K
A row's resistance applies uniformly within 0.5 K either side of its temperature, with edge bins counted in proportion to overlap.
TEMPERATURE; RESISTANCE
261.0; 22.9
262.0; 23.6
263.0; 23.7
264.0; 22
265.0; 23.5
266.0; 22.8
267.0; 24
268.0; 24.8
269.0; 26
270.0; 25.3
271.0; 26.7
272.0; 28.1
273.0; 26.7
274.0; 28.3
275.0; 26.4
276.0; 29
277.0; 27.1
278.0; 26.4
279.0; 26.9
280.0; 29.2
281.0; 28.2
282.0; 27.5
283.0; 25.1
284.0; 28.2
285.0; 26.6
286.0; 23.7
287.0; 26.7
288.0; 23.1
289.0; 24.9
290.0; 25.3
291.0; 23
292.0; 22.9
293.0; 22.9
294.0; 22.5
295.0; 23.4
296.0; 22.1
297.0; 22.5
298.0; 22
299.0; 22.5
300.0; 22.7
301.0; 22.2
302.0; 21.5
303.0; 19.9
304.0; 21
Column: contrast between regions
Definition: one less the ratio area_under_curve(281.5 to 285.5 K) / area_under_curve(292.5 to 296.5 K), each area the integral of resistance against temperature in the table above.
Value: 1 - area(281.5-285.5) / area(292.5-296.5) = -0.2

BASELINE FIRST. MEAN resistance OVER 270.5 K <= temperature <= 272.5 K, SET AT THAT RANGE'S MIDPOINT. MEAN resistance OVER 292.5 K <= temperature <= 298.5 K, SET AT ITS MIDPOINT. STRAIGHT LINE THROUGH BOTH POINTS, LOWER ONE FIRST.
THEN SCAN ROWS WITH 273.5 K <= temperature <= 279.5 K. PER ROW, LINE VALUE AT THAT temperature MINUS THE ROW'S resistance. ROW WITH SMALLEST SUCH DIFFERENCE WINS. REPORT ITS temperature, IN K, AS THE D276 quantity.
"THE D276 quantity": 276.0 K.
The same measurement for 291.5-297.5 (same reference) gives 295.0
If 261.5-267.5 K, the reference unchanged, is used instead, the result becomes 267.0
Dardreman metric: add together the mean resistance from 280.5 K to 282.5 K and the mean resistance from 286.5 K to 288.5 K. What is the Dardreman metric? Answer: 53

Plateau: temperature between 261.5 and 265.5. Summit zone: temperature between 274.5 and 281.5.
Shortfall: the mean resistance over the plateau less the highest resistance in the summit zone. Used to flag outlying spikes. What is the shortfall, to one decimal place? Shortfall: -6.0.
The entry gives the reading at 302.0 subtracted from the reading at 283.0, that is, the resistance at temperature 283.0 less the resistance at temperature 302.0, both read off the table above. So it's 3.6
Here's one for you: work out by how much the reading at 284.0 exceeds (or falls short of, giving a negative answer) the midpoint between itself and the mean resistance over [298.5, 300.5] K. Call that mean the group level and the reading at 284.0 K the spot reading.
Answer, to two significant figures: 2.8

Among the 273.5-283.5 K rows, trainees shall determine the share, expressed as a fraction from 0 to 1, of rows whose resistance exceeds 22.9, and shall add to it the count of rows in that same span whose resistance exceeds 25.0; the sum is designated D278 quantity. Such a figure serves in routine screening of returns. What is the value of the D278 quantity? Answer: 11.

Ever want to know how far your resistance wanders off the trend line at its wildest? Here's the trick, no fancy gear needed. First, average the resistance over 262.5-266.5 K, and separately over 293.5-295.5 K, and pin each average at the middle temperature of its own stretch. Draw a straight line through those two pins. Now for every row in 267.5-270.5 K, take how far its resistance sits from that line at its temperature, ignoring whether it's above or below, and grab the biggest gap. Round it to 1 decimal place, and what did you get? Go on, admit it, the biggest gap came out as 3.0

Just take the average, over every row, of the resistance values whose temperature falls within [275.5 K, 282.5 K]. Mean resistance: 28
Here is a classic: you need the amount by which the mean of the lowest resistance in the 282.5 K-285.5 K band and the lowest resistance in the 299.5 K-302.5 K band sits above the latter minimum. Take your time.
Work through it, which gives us 1.8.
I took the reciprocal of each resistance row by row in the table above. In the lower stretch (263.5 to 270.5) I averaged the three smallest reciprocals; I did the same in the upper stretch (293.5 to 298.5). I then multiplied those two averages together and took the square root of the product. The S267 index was 0.0416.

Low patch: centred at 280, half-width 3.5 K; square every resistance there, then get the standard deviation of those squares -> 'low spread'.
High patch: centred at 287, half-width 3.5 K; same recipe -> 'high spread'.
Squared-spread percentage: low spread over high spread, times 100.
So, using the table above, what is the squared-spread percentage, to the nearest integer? 77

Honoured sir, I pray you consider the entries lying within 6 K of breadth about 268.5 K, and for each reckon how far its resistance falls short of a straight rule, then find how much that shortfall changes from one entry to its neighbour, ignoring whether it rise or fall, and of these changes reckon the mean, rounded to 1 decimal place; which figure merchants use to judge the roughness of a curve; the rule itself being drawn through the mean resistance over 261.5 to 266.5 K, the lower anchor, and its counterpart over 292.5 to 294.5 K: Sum 1.1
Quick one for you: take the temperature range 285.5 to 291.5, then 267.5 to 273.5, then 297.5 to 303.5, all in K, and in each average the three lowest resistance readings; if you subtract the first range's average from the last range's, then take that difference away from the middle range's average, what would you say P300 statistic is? 27.5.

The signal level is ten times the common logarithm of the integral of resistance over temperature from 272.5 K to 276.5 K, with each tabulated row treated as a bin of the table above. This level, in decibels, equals 20.4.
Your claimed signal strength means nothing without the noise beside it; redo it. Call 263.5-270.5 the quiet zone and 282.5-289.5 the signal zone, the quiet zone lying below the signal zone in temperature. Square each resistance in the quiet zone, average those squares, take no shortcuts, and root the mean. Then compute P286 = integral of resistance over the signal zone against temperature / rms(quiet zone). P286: 7.4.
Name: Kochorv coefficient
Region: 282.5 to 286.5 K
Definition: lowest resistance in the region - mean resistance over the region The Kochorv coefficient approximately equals -2.2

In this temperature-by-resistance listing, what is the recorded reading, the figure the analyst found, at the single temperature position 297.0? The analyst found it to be 22.5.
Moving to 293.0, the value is 22.9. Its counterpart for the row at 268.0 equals 24.8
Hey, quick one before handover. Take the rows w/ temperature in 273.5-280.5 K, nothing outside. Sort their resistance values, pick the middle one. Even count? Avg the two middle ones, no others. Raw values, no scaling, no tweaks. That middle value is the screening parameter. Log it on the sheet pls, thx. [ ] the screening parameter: 27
